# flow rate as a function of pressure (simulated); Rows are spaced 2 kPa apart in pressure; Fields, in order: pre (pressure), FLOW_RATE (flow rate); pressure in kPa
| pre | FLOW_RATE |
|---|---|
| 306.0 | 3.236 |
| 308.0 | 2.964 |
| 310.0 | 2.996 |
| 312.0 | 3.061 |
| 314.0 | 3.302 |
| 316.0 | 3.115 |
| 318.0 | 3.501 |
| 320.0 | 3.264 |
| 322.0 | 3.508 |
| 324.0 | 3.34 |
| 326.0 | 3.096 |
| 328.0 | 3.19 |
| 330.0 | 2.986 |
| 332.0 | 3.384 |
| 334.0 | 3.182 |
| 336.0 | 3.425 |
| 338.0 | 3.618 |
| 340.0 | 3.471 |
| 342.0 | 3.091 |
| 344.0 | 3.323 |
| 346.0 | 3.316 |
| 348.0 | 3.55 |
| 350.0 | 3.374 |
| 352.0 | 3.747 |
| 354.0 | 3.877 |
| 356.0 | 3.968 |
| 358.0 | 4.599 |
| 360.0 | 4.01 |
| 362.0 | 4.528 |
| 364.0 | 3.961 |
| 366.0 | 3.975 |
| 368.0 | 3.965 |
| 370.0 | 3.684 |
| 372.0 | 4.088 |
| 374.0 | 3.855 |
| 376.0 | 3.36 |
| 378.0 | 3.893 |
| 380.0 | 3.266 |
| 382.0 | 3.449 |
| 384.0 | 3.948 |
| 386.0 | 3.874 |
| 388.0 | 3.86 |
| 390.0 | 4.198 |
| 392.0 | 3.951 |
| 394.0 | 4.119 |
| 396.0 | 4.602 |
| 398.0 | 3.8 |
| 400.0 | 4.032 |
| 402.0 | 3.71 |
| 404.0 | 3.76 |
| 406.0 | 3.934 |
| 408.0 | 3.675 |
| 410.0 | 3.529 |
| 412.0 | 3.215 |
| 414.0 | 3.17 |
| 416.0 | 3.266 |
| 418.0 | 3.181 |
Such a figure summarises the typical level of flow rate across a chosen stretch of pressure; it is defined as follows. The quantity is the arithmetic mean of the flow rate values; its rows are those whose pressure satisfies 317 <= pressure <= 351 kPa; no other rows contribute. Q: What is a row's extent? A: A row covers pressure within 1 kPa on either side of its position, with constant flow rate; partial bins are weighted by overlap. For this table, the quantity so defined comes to 3.33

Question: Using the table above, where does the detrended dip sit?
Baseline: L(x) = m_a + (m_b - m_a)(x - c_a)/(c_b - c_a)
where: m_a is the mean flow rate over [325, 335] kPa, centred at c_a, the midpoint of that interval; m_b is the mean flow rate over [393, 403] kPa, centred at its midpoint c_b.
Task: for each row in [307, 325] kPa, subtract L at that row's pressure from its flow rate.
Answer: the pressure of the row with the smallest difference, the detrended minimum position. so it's 308.0 kPa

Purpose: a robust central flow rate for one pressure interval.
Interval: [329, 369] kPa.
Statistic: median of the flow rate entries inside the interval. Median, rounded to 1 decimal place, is 3.6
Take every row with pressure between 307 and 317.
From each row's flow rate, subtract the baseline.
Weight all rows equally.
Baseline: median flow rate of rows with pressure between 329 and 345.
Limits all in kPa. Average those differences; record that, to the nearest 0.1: -0.3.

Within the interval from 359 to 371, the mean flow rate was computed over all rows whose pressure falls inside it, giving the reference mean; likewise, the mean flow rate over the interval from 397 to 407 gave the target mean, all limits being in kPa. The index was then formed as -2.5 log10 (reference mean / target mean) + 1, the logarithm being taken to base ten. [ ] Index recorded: 0.95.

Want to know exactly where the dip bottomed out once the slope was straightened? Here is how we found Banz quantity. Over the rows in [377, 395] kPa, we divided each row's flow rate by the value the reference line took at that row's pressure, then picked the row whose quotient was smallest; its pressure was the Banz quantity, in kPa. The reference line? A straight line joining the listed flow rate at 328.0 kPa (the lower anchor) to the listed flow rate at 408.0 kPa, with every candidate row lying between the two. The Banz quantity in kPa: 380.0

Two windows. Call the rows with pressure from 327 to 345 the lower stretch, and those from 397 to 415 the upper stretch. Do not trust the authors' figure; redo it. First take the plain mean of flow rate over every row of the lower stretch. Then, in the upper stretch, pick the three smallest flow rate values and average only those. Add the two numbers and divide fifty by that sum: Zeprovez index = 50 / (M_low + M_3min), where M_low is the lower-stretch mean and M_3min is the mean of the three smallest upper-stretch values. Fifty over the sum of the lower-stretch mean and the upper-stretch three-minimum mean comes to 7.6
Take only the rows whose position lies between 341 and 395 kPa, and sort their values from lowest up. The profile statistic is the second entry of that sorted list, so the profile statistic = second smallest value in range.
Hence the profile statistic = 3.266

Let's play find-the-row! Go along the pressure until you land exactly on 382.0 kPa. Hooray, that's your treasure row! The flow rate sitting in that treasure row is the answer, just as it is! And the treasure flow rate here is 3.449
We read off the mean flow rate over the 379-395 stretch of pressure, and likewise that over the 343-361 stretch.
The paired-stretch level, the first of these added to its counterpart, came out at 7.58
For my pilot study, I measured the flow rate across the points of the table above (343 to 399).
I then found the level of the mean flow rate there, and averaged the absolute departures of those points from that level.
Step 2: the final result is 0.27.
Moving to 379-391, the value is 0.27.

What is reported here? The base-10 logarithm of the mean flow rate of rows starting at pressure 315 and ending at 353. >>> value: 0.524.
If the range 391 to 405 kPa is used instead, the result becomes 0.602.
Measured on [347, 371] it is 0.595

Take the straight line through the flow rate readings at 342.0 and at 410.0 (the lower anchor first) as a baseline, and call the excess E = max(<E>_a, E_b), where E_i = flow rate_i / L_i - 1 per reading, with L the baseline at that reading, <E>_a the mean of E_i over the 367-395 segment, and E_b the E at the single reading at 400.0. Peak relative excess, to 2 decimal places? 0.16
